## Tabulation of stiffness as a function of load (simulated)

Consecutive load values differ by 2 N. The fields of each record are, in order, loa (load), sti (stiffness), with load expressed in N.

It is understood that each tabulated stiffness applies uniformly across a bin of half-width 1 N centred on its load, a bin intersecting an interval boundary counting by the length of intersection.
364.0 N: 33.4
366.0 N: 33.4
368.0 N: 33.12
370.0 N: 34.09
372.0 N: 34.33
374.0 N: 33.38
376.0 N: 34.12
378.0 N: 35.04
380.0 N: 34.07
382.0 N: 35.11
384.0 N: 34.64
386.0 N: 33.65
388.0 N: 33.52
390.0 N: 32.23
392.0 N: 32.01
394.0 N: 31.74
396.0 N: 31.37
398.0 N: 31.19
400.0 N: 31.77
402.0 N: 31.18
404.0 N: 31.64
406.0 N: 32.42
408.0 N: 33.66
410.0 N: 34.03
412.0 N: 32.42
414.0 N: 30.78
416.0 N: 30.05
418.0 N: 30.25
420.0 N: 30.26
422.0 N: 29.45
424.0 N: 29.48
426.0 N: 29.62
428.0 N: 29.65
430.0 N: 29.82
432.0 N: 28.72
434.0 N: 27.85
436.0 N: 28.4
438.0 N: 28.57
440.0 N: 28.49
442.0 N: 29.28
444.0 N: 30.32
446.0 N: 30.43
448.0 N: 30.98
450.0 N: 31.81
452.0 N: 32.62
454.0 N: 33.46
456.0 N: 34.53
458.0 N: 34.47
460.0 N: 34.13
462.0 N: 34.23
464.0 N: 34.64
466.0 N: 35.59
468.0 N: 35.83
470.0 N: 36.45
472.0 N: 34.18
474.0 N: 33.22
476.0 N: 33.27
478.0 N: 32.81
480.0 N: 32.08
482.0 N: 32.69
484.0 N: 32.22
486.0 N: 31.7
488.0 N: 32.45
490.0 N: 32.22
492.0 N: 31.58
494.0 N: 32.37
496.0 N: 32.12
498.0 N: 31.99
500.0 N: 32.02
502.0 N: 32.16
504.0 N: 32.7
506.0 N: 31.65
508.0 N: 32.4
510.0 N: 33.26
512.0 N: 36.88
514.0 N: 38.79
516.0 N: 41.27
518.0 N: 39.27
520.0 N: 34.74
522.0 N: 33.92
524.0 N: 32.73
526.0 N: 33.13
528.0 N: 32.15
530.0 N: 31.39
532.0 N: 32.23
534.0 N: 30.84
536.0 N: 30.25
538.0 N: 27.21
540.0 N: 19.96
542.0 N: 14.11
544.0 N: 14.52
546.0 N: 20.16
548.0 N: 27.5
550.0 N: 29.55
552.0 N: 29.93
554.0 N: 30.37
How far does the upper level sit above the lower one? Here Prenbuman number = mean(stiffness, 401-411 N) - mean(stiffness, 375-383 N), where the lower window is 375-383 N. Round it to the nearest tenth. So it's -2.0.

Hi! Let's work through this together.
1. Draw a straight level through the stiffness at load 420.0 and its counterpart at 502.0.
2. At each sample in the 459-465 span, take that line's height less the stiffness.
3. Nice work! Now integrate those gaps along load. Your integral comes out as -19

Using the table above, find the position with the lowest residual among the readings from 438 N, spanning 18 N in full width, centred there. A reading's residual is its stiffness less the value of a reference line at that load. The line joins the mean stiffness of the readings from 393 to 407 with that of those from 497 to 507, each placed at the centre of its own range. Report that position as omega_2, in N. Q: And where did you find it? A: 434.0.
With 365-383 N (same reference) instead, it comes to 368.0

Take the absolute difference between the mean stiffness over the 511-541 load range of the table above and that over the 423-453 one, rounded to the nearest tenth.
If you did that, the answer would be 3.2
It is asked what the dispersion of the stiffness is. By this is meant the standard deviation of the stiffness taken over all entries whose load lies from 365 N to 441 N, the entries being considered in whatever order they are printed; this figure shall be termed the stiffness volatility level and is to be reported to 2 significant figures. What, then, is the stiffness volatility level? 2.1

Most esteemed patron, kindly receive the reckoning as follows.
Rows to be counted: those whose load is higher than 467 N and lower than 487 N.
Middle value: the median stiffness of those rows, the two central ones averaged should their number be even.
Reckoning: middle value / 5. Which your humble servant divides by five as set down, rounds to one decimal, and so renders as 6.6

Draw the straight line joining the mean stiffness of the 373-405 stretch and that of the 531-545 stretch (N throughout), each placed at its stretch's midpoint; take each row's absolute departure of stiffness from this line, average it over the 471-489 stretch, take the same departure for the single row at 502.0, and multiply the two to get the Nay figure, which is 30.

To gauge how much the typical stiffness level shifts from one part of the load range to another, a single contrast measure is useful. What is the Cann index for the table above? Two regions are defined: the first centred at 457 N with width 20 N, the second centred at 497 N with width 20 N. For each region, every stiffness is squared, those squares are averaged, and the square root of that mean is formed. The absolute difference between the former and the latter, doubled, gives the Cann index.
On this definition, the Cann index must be 3.1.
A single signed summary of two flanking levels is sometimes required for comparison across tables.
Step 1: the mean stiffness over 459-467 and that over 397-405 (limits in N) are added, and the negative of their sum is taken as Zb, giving -66.1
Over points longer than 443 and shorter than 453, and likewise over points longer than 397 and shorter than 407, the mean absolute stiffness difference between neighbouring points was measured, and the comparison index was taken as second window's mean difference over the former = 1.05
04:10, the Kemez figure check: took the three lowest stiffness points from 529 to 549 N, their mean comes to 16.2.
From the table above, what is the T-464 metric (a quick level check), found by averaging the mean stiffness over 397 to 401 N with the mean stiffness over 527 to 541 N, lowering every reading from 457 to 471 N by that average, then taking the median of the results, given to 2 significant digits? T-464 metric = 4.3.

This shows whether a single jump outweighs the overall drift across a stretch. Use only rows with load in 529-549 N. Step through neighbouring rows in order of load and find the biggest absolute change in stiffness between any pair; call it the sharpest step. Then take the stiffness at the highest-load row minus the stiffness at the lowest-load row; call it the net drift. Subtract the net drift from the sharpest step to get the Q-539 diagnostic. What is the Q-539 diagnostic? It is 11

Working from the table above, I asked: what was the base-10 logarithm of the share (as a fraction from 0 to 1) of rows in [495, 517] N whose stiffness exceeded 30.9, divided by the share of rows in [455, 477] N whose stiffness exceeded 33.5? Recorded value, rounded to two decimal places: 0.09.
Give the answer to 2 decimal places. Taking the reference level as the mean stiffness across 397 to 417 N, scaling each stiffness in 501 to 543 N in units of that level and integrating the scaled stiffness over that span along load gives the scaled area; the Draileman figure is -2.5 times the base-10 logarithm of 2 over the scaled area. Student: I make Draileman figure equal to 3.31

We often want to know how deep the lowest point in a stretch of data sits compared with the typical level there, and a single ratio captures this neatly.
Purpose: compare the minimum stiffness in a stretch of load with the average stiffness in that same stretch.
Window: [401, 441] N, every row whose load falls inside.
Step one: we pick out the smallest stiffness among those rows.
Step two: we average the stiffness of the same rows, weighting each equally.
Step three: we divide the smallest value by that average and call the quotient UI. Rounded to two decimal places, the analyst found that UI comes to 0.92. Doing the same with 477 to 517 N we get 0.95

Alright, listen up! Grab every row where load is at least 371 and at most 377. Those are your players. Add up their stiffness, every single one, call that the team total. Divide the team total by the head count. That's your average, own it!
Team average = 33.9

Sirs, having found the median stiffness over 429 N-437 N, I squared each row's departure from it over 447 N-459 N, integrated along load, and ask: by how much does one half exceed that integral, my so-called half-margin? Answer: -254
